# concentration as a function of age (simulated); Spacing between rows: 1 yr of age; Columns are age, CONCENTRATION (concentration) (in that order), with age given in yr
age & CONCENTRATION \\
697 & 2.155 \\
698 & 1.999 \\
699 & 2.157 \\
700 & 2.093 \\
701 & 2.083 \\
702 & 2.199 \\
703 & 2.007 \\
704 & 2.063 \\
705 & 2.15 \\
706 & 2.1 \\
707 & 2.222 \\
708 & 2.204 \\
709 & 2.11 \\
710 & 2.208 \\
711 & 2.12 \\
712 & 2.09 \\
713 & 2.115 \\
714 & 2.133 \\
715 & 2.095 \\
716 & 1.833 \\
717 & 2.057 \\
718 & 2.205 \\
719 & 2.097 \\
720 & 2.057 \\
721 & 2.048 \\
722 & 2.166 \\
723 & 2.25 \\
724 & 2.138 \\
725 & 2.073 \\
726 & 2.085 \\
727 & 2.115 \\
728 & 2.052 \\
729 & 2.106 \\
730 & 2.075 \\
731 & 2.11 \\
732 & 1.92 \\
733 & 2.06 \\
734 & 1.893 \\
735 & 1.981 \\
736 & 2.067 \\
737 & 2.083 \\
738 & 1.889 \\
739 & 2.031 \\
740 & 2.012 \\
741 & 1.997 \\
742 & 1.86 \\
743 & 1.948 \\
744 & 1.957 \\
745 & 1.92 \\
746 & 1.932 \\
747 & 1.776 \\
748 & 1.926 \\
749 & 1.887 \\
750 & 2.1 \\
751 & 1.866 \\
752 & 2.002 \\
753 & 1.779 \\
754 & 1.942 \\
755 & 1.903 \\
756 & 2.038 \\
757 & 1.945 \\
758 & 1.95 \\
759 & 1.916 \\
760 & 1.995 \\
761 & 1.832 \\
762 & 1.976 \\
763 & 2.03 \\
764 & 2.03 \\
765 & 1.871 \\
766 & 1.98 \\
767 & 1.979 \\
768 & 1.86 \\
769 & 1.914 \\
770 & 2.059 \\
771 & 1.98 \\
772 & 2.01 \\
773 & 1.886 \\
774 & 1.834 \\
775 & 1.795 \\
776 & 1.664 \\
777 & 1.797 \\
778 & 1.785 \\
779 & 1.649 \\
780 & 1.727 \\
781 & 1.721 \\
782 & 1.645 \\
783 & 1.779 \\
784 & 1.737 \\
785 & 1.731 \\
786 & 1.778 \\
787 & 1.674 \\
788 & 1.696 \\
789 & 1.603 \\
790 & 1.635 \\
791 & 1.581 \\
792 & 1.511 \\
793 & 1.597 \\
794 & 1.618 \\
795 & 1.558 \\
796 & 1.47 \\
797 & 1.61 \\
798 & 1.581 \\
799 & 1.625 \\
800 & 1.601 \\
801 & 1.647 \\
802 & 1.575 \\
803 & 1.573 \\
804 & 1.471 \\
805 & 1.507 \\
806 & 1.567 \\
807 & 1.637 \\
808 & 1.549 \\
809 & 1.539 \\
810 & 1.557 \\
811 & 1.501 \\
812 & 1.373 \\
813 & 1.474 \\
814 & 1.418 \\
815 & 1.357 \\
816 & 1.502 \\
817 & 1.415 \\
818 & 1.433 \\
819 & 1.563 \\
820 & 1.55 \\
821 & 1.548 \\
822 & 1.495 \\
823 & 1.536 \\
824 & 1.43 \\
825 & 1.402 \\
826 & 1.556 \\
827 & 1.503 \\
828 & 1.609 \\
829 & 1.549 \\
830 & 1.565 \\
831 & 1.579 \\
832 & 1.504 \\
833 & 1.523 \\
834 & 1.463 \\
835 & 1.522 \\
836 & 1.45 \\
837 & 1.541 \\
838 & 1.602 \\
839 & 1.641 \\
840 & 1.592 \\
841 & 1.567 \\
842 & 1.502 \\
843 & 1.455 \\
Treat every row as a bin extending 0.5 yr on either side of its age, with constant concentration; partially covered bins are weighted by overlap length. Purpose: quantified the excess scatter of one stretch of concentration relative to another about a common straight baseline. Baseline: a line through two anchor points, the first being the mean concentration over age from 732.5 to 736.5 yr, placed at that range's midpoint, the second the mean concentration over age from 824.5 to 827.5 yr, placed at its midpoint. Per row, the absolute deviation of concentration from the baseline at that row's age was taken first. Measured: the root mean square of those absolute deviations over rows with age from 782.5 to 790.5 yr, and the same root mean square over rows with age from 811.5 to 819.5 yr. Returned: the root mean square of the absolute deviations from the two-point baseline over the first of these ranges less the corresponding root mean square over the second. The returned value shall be -0.08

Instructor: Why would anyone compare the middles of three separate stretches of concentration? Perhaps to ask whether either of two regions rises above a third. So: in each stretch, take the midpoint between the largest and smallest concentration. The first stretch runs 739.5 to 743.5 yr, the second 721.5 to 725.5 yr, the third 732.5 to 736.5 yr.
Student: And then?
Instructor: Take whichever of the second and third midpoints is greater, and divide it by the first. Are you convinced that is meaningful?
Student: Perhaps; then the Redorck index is 1.12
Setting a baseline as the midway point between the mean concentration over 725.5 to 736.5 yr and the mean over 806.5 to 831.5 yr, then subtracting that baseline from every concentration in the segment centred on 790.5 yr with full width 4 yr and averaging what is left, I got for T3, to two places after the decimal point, -0.19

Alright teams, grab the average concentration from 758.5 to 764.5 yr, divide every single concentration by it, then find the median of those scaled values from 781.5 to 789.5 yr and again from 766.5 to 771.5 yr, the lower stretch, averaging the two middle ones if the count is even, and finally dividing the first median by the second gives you 0.866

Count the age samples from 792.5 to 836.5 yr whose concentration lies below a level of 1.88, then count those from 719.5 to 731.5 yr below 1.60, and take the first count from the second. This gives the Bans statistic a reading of -44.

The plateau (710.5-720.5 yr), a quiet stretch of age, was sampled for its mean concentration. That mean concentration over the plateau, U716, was 2.08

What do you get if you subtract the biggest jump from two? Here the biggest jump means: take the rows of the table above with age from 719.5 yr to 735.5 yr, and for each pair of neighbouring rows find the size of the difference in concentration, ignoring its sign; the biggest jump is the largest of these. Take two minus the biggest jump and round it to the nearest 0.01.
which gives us 1.81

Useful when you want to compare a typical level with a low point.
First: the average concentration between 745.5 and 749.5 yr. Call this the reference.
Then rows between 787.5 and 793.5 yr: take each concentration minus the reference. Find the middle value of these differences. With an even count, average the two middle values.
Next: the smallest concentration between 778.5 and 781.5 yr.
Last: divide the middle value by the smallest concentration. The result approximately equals -0.17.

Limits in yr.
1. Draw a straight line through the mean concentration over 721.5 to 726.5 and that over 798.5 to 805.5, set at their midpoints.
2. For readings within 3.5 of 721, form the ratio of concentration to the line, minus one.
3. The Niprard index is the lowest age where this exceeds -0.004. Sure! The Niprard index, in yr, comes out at 718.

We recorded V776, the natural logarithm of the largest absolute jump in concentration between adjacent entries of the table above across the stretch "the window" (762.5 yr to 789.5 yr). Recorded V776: -1.8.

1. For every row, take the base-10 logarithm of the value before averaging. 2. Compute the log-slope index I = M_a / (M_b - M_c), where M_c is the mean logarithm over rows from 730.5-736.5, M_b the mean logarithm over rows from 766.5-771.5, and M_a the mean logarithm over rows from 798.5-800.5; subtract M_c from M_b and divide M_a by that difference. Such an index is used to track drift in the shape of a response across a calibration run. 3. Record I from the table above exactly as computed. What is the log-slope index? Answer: -20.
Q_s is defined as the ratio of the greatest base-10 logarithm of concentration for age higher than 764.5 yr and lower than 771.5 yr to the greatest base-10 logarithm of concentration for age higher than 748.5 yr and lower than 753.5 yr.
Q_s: 0.973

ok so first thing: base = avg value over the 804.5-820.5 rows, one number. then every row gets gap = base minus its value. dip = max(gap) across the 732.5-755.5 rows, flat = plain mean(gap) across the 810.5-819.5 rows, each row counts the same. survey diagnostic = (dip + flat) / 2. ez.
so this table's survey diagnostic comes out -0.1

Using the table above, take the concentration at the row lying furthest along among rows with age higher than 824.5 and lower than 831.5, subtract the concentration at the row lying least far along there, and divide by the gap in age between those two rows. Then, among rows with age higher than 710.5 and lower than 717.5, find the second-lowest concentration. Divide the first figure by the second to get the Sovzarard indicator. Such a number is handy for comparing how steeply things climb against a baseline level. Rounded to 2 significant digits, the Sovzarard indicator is 0.014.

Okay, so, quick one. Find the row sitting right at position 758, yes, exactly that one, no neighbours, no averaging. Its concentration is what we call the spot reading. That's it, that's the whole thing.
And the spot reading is 1.95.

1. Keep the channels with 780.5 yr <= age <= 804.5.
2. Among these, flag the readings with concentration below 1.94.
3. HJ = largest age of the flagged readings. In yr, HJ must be 804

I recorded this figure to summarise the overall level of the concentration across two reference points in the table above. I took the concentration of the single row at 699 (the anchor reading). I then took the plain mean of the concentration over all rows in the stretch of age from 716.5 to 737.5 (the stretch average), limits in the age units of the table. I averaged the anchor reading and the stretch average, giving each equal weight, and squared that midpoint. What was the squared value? 4.5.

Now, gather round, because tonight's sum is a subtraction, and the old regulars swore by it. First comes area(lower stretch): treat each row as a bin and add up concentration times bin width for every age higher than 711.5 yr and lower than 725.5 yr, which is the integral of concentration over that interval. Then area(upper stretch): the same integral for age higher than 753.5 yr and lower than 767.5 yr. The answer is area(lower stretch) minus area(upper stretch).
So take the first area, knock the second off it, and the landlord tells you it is 2.0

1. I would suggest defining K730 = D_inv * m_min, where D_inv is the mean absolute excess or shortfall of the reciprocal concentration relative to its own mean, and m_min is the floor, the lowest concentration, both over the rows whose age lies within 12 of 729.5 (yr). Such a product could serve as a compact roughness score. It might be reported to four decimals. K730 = 0.0282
